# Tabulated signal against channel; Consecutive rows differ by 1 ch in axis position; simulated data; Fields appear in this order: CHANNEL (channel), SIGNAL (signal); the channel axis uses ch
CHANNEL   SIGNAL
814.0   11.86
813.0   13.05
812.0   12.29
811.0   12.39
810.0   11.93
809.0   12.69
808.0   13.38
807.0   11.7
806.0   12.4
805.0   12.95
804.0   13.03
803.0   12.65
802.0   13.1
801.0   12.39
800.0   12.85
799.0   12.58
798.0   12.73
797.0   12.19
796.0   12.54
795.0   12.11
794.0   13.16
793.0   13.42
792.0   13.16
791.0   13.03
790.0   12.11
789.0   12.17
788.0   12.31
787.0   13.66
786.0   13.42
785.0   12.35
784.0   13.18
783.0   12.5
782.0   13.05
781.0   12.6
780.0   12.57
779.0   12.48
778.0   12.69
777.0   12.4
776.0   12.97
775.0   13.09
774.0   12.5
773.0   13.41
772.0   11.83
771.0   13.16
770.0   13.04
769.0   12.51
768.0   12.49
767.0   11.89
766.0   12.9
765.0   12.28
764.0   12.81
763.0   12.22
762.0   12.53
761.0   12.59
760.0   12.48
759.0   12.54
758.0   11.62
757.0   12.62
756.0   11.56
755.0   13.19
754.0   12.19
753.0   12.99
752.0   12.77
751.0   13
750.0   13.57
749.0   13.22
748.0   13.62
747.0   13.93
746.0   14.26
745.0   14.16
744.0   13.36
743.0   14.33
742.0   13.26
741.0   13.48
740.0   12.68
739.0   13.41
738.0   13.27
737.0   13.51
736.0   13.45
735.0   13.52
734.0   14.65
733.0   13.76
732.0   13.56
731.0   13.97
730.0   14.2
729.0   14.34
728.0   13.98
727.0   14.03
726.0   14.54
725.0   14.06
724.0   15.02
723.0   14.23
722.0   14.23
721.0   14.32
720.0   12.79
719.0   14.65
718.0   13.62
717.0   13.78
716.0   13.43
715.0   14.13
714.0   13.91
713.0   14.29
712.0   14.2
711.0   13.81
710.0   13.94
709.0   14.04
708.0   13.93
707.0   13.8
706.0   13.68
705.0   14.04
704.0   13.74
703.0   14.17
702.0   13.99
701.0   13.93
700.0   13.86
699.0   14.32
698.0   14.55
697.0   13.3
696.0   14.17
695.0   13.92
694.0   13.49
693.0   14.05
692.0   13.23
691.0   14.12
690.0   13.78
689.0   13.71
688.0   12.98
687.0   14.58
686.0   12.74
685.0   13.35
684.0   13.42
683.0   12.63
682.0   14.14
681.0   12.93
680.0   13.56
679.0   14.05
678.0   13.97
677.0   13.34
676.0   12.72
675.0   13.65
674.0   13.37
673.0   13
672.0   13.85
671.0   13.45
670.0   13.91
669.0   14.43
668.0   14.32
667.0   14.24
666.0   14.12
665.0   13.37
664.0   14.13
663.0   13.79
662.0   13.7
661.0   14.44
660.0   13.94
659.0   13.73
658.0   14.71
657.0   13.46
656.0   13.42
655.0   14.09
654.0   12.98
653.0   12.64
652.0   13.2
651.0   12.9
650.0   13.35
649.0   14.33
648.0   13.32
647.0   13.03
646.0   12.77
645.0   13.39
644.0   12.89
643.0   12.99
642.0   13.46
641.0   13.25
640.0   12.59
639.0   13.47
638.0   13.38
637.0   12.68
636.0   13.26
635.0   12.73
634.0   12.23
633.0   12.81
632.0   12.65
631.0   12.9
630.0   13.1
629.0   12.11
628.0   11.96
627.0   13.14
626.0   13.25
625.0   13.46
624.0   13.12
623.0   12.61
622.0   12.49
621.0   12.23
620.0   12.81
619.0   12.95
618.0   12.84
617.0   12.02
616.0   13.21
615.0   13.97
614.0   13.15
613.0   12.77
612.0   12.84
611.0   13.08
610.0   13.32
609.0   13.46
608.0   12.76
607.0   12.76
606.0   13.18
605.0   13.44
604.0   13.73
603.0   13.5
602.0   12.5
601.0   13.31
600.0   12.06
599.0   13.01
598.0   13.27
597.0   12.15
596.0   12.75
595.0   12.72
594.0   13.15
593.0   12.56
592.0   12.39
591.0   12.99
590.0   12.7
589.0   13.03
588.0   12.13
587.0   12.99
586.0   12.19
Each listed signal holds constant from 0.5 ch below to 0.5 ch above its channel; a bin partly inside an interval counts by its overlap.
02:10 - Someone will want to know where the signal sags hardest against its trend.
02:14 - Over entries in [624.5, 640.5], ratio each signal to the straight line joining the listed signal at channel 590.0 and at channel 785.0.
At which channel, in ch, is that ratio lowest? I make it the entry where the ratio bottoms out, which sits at 628.0 ch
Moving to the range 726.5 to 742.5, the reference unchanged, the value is 740.0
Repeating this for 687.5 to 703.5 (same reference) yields 688.0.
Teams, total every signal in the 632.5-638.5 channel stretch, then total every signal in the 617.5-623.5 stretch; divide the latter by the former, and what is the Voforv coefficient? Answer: 0.98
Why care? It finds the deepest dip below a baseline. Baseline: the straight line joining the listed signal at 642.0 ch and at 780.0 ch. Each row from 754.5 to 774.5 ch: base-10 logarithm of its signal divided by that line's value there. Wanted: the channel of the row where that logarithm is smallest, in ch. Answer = 756.0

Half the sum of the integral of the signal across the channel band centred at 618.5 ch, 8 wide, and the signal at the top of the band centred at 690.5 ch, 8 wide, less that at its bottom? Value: 50.7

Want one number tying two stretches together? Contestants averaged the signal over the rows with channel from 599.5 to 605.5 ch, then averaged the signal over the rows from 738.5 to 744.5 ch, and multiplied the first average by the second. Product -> 176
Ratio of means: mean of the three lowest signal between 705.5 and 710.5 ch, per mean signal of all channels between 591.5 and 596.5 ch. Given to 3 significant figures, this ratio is 1.09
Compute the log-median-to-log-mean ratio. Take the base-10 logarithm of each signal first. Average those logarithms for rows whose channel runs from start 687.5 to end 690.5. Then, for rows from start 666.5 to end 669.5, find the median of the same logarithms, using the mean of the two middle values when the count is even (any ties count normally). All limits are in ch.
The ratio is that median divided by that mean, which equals 1.02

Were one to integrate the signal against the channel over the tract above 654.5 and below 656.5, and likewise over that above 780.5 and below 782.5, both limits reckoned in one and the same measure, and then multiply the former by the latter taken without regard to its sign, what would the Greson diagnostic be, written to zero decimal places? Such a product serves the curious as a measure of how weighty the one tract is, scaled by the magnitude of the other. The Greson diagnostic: 706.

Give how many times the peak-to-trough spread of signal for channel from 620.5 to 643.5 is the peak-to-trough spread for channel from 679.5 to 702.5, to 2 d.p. 0.77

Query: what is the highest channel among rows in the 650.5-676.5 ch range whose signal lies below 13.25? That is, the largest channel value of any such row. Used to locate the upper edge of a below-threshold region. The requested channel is 676.0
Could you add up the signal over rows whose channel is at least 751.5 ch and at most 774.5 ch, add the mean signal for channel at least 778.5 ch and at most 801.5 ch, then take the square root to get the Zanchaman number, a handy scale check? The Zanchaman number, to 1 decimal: 17.3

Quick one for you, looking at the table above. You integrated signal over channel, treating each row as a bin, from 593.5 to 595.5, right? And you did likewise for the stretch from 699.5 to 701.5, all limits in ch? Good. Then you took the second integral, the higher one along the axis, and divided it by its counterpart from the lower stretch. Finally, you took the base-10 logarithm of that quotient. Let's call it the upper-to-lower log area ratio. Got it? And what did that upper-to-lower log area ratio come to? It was 0.03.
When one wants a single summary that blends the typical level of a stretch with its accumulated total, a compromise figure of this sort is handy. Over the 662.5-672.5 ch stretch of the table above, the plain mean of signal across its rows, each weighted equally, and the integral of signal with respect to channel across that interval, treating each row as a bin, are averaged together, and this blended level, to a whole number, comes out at 77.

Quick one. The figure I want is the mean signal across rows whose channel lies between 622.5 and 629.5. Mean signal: 12.8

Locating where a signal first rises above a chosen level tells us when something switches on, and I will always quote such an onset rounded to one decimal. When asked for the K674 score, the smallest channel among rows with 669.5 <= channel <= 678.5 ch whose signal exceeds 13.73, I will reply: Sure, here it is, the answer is 670.0 ch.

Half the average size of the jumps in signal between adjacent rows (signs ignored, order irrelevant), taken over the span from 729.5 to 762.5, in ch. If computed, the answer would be 0.27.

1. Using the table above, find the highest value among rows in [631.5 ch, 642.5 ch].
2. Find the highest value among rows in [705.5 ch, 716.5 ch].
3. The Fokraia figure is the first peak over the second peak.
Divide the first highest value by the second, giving 0.94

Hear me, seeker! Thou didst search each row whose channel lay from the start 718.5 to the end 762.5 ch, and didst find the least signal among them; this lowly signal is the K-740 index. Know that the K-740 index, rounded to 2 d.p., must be 11.56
